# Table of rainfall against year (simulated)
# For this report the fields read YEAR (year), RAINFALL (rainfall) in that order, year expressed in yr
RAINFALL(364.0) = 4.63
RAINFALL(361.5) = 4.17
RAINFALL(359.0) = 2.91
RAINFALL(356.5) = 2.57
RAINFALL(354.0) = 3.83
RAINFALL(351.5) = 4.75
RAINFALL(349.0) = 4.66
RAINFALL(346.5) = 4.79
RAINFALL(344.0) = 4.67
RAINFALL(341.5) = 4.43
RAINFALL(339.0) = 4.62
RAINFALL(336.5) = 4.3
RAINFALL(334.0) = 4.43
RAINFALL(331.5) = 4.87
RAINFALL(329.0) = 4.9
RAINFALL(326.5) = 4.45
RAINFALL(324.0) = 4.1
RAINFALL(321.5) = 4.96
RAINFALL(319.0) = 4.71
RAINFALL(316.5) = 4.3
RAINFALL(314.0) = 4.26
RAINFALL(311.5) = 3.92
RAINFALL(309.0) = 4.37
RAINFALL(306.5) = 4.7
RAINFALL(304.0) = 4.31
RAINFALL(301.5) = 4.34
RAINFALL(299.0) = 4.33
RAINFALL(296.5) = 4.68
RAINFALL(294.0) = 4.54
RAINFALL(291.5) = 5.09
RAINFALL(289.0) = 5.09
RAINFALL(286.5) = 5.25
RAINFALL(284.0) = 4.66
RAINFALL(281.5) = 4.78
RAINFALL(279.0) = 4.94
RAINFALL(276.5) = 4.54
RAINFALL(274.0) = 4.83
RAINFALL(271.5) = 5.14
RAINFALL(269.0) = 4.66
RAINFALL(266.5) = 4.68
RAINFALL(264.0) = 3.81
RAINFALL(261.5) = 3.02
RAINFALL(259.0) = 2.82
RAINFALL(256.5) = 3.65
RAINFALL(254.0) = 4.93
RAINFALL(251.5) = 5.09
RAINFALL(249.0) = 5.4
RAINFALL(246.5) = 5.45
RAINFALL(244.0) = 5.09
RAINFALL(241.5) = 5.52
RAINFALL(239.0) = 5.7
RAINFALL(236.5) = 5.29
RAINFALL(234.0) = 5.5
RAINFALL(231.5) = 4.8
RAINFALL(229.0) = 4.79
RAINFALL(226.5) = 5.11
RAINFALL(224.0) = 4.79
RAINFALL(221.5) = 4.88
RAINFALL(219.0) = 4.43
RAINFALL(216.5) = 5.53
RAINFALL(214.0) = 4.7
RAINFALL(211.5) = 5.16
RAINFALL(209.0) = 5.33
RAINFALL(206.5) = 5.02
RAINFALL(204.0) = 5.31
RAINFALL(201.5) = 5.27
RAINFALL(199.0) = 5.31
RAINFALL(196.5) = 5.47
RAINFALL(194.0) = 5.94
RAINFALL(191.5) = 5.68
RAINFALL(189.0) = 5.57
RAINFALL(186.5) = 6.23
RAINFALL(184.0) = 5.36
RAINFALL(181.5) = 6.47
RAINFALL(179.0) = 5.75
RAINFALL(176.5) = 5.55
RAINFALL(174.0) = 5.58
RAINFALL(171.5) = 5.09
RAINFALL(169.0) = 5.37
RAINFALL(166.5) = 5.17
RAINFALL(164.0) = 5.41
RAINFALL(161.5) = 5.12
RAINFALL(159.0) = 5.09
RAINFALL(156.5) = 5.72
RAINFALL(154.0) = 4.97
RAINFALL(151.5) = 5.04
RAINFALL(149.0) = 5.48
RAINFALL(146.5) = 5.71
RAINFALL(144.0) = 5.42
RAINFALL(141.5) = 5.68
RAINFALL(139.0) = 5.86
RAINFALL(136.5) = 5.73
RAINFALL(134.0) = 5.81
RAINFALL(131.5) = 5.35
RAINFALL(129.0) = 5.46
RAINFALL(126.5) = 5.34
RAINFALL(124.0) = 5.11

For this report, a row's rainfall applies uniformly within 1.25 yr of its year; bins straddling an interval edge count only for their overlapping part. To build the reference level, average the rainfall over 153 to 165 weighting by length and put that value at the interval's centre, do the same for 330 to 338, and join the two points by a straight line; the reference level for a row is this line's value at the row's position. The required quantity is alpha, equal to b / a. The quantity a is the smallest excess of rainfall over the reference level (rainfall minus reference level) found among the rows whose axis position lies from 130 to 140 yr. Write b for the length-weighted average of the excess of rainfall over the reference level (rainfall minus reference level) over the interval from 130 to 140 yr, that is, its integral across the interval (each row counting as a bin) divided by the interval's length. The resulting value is -11.3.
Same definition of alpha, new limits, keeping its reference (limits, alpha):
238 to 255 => 7.4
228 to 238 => -0.8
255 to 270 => 0.5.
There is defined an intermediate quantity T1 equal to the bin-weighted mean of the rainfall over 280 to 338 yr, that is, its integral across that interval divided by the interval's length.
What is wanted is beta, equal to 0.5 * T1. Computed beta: 2.29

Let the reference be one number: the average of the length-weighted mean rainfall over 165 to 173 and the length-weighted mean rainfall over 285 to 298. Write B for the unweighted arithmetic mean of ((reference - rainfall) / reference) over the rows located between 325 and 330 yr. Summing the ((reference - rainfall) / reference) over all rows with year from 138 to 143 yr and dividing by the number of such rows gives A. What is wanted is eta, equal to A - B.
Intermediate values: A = -0.14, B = 0.08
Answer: -0.22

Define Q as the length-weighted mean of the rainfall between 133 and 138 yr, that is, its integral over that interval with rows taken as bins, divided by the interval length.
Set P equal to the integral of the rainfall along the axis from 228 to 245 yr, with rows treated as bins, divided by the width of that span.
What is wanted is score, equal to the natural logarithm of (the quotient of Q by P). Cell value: 0.09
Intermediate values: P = 5.3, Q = 5.8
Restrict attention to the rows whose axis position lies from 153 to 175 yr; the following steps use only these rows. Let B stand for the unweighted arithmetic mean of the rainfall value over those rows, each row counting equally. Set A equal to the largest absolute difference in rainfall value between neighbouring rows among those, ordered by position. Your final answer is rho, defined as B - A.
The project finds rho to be 4.53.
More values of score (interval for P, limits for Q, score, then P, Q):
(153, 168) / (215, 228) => -0.06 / 5.3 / 4.9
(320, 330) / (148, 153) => 0.13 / 4.6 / 5.2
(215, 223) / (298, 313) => -0.13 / 4.9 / 4.3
